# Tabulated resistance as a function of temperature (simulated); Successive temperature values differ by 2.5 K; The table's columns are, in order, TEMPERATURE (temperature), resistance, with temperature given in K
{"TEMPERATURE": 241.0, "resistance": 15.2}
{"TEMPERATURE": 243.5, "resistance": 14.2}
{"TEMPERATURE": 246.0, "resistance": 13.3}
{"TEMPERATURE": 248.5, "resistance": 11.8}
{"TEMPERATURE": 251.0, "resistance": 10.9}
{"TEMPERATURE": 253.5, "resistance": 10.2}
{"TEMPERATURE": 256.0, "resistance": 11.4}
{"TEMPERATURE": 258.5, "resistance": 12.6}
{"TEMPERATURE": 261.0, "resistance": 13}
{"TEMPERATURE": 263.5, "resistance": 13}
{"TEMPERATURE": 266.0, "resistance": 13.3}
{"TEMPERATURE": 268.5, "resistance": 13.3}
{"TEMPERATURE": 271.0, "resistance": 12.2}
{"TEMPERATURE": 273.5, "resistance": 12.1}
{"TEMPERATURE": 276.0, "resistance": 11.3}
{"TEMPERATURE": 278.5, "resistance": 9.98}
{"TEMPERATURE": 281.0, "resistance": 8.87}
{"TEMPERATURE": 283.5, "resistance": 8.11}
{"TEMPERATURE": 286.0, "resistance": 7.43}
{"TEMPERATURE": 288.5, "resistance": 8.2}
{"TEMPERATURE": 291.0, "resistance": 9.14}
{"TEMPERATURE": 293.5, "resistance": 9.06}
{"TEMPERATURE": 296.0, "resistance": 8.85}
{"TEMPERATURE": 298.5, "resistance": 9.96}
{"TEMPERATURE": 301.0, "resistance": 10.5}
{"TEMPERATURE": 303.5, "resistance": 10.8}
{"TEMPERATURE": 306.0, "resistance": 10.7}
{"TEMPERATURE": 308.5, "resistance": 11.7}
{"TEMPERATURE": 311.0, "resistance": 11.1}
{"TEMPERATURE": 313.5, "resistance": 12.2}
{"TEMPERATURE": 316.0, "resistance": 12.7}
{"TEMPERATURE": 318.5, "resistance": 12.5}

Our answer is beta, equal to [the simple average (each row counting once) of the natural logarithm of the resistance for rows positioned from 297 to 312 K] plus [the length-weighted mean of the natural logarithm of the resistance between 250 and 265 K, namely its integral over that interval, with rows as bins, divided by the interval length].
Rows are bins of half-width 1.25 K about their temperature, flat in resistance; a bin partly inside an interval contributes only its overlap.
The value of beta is 4.85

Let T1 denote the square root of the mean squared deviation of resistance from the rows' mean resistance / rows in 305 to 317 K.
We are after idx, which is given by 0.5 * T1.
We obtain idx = 0.36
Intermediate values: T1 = 0.72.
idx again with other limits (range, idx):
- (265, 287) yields 1.05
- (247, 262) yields 0.48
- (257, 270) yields 0.13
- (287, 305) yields 0.44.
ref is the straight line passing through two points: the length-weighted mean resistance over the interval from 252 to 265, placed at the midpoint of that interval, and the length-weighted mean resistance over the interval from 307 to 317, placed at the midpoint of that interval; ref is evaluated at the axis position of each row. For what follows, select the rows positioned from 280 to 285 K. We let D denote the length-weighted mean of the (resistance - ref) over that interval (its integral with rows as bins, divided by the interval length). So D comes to -3.5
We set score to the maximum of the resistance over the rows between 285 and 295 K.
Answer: 9.14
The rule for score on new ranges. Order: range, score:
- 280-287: 8.87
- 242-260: 14.2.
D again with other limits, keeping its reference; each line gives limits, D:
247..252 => -0.6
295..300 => -2.4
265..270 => 1.2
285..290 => -4.1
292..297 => -3.0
